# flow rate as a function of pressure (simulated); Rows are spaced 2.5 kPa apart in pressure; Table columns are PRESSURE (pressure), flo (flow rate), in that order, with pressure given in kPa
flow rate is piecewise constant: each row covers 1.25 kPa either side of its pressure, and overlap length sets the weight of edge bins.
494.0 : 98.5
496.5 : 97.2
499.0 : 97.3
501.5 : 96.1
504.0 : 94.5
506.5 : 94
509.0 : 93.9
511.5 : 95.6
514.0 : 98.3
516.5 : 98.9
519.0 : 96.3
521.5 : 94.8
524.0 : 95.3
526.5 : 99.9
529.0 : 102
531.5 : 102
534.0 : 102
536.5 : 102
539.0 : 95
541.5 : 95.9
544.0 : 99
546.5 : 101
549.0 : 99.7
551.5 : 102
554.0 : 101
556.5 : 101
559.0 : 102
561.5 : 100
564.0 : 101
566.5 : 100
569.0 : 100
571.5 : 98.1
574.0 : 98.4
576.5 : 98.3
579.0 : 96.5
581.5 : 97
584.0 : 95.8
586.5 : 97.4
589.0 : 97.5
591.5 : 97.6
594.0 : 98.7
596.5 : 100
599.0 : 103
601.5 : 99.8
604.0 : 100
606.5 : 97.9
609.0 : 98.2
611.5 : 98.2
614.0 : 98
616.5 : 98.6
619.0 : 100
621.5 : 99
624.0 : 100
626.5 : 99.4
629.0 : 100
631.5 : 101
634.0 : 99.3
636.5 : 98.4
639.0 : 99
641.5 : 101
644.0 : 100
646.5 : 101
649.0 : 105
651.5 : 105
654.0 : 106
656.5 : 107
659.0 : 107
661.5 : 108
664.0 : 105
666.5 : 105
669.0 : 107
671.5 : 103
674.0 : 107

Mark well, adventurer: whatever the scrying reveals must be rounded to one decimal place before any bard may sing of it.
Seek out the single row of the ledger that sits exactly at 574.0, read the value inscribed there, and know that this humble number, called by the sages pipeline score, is 98.4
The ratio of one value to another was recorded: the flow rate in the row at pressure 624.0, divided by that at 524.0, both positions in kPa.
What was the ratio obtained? 1.05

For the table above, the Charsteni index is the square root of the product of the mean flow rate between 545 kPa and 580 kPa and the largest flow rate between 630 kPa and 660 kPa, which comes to 103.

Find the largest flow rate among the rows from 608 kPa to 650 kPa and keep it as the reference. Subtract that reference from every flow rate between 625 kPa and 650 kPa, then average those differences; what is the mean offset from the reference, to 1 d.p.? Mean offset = -4.6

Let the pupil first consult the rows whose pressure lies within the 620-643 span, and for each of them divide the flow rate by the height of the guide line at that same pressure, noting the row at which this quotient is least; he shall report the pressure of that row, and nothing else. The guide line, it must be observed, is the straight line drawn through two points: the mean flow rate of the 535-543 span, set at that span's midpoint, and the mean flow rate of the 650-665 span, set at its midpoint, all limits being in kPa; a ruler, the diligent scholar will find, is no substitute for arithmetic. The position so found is 636.5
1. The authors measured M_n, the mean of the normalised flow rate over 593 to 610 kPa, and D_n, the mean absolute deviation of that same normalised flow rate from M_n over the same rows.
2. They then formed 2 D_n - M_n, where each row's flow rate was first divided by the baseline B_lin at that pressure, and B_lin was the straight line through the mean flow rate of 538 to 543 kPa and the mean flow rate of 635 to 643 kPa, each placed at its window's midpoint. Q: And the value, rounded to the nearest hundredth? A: -0.99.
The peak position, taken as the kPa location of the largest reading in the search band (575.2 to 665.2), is 661.5 kPa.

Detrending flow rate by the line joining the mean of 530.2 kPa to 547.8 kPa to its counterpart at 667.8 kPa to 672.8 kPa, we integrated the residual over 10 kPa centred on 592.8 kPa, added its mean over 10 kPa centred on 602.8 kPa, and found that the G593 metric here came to -35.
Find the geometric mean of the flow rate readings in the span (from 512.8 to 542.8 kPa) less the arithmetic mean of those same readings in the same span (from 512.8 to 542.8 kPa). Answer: -0.04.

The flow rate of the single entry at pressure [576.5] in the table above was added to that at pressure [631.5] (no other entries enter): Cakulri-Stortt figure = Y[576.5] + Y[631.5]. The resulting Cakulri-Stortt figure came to 199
